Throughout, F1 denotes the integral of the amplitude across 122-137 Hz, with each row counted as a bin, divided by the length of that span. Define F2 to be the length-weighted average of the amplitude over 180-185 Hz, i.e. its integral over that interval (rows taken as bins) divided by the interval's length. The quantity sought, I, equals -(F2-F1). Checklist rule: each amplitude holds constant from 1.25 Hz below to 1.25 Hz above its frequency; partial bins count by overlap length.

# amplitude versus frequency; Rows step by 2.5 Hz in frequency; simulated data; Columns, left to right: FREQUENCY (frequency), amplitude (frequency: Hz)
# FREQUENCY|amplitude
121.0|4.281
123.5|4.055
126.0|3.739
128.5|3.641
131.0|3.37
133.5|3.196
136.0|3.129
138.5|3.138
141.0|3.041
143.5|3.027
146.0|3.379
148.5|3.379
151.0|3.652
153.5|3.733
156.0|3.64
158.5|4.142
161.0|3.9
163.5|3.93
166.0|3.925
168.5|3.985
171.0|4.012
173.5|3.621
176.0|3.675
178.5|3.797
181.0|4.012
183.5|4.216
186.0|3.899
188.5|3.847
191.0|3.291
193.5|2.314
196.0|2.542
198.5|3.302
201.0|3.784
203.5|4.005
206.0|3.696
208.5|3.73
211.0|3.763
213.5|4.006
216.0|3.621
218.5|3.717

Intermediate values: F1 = 3.5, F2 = 4.1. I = -0.6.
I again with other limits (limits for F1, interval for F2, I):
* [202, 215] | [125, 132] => 0.2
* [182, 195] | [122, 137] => 0.0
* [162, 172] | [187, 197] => 0.9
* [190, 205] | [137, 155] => -0.1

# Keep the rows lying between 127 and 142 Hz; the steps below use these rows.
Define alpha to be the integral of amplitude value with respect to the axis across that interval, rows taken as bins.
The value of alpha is 49.0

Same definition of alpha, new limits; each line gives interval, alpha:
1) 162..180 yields 69.3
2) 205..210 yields 18.6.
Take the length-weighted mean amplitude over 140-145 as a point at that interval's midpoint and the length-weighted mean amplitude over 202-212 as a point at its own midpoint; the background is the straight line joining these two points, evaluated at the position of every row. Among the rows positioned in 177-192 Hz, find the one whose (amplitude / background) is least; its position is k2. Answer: 191.0 Hz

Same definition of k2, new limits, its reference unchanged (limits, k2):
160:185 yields 173.5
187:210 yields 193.5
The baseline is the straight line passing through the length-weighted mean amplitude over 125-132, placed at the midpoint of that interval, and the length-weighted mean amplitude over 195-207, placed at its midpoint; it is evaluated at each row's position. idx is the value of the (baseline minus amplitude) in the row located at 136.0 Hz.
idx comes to 0.45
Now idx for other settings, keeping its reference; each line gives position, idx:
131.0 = 0.21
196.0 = 0.95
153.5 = -0.18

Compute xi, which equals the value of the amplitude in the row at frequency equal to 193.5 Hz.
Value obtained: 2.314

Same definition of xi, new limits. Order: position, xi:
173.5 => 3.621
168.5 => 3.985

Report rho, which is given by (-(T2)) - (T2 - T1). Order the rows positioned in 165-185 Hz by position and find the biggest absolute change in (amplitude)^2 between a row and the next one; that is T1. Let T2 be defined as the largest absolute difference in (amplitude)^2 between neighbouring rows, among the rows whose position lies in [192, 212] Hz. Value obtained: -5.9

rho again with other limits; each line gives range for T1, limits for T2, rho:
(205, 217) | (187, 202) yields -8.0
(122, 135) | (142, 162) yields -5.4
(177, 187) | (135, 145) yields 1.4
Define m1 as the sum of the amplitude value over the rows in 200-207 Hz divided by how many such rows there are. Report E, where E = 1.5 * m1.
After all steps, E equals 5.74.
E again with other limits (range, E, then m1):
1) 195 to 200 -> 4.38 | 2.92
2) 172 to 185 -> 5.80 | 3.86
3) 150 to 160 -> 5.69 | 3.79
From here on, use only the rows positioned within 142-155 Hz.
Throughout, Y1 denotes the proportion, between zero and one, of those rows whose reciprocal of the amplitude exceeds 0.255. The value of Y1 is 1.0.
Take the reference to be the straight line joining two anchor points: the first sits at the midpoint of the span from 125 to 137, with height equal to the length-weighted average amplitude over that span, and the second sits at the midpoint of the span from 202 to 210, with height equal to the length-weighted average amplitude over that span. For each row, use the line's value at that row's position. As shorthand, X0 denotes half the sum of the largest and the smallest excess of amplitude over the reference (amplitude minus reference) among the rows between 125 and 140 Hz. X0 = 0.0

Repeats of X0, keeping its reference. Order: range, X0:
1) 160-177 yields 0.2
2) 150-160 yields 0.3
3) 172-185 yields 0.3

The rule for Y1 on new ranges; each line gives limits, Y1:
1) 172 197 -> 0.8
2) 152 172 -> 0.4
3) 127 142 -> 1.0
